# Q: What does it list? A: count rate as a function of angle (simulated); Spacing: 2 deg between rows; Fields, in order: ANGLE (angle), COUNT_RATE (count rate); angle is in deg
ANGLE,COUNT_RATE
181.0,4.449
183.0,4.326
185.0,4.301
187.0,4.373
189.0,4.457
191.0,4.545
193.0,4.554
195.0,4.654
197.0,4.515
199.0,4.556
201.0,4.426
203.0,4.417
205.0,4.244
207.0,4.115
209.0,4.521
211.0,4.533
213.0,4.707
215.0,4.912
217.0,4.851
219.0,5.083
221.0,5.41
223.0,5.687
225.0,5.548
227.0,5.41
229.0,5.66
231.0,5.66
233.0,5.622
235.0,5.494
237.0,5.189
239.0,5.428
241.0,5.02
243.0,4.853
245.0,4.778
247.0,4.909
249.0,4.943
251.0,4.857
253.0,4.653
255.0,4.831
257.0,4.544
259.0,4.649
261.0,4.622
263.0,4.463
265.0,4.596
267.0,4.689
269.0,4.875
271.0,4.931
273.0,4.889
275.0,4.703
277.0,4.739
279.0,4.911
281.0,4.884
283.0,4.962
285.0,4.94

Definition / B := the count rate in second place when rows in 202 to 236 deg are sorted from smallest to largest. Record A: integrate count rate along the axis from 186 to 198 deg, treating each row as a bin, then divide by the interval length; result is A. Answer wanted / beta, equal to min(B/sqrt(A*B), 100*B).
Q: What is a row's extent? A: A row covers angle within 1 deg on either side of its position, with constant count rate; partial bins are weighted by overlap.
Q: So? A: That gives 0.97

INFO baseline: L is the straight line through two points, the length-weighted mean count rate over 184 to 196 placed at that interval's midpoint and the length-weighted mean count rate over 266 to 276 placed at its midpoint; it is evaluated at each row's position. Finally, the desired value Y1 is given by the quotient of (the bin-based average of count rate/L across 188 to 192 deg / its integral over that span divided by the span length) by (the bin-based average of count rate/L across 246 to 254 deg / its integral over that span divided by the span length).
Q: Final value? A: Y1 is 0.982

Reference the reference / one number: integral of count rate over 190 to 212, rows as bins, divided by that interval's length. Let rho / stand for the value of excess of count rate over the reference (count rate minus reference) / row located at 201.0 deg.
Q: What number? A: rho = -0.04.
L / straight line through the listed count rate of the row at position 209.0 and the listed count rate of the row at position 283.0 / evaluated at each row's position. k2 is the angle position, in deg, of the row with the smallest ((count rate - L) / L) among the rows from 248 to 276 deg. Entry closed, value 263.0 deg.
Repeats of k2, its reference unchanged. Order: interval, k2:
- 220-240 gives 237.0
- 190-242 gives 207.0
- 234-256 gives 253.0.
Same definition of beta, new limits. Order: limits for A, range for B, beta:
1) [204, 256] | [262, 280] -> 0.96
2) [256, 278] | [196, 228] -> 0.95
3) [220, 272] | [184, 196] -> 0.93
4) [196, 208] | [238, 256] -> 1.04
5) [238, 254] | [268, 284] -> 0.98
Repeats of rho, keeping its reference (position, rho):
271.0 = 0.47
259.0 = 0.19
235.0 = 1.03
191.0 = 0.08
